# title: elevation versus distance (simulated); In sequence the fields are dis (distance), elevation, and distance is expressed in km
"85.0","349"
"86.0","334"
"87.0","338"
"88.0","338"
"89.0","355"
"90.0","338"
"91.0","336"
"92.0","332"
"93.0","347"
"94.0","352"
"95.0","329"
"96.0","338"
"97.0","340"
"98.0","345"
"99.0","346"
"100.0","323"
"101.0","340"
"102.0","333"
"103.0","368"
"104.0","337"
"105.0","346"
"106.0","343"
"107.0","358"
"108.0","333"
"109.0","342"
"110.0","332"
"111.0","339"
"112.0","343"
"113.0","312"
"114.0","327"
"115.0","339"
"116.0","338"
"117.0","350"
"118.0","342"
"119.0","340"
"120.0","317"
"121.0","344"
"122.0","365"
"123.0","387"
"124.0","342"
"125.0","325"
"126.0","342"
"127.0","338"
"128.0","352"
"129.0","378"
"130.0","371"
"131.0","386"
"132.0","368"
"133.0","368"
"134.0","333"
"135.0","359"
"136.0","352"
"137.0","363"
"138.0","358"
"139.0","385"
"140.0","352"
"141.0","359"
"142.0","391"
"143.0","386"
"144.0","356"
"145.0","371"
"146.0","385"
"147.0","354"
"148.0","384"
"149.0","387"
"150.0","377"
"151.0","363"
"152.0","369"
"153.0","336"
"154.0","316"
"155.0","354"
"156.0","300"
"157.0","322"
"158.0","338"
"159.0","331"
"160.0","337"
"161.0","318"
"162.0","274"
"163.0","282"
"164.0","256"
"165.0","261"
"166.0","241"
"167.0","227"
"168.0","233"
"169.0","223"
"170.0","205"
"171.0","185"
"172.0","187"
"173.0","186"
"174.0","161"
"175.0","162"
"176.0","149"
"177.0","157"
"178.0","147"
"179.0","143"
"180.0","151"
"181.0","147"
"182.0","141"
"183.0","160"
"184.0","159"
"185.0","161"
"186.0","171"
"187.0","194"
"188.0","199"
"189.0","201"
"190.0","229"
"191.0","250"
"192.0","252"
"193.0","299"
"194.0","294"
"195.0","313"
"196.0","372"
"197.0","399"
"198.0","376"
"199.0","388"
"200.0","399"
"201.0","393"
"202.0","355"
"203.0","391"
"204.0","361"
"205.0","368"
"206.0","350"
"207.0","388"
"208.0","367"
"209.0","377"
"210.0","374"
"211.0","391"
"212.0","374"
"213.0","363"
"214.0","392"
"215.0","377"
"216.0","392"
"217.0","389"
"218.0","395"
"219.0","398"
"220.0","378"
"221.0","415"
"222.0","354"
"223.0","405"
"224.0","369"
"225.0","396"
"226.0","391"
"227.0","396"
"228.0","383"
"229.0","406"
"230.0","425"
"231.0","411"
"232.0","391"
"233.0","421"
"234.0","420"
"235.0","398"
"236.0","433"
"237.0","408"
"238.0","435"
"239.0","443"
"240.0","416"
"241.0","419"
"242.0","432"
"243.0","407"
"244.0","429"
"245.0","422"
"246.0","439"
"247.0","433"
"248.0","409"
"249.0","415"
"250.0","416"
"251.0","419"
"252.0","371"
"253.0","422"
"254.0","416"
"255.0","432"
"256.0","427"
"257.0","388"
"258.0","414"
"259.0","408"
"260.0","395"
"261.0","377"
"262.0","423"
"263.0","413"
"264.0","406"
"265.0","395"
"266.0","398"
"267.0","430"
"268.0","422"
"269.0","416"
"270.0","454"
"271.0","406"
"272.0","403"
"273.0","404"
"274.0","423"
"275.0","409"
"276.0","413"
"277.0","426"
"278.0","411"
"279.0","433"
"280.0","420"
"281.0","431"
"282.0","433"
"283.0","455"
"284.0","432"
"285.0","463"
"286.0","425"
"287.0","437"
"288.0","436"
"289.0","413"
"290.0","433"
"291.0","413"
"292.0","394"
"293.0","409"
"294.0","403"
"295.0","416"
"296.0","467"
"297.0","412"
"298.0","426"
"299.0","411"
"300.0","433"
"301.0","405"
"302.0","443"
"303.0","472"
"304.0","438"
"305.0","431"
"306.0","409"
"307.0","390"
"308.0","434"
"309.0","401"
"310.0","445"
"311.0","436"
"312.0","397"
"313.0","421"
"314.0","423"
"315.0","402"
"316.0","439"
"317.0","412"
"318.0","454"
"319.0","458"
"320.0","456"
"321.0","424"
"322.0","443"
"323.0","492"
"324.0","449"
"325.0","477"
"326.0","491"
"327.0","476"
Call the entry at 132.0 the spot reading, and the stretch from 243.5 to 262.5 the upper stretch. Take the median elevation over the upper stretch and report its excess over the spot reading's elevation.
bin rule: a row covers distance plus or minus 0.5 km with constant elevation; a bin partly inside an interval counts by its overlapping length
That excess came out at 48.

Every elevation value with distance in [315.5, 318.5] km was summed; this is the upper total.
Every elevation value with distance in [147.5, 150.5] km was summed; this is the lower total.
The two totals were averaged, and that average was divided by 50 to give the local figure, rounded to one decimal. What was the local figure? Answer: 24.5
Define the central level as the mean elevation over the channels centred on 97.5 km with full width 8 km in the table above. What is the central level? 339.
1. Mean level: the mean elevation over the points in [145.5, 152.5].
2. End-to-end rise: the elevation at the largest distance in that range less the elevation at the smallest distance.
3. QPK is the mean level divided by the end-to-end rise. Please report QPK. -23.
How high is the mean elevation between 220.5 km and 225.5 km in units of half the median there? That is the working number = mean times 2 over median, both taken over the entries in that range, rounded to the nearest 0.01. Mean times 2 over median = 1.96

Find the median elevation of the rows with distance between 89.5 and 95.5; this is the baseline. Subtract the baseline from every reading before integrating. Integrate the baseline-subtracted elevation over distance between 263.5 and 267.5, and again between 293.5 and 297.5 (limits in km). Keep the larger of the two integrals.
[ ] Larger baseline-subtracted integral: 350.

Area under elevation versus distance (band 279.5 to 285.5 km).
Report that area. 2634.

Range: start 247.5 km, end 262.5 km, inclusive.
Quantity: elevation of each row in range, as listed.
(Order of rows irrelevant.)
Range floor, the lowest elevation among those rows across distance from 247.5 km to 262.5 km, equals 371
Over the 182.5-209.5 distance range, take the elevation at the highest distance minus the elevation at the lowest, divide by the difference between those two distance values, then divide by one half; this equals 17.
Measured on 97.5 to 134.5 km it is -1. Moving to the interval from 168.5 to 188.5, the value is -3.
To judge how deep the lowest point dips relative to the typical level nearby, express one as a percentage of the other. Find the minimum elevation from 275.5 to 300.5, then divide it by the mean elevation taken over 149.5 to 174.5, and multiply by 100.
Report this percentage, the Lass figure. 141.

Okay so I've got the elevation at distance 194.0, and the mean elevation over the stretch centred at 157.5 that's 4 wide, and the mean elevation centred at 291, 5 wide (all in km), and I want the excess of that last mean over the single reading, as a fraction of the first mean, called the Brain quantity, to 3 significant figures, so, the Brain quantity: 0.367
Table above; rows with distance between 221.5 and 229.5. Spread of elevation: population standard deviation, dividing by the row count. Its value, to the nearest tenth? 16.9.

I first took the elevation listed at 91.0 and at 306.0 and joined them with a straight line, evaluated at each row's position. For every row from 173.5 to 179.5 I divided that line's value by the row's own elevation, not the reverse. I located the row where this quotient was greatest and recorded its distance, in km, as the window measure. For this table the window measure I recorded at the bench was 179.0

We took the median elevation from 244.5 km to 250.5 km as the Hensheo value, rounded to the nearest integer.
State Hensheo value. 419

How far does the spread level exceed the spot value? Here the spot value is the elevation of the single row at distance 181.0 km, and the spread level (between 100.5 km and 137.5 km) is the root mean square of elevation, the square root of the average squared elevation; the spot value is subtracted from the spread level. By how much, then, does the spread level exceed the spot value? 201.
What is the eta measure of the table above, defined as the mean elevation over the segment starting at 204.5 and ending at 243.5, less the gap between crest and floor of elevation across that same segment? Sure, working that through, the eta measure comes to 303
